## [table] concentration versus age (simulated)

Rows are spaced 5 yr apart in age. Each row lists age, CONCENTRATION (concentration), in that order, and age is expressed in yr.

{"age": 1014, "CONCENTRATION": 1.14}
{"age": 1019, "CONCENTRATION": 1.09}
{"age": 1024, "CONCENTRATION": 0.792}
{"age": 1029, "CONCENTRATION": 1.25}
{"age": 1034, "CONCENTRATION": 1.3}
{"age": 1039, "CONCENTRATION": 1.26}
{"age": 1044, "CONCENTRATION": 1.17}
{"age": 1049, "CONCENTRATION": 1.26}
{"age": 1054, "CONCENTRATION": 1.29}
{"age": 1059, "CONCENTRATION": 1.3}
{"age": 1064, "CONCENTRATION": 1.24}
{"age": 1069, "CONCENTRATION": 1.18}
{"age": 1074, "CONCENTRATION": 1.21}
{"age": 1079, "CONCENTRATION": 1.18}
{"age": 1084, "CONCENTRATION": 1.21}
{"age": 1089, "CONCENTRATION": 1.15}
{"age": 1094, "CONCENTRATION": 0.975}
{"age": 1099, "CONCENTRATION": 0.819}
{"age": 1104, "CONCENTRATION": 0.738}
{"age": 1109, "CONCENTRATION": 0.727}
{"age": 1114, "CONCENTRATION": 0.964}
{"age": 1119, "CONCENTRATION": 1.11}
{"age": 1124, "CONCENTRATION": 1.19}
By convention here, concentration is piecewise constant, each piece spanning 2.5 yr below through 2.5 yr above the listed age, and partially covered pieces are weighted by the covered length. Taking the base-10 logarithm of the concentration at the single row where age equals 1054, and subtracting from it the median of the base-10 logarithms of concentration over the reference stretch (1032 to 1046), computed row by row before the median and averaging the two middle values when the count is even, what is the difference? 0.010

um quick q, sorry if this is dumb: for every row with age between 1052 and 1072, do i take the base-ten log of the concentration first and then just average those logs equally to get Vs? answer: 0.097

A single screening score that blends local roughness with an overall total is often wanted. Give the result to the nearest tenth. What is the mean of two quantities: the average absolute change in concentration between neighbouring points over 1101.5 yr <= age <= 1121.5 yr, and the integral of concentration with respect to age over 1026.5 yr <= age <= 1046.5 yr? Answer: 12.5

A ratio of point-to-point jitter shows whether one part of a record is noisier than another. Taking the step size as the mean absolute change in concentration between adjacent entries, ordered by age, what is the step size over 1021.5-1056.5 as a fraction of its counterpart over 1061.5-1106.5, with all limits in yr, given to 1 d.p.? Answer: 1.6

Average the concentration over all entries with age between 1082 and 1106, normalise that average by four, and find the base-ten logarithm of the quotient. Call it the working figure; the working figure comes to -0.61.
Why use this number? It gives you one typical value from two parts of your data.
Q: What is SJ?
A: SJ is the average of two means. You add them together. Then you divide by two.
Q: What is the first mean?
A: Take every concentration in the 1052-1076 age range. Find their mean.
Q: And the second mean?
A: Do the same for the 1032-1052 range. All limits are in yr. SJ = 1.25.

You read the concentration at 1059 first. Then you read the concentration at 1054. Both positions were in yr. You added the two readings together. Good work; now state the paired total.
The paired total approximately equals 2.59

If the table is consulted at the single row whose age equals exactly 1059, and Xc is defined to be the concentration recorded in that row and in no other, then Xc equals 1.3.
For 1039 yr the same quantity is 1.26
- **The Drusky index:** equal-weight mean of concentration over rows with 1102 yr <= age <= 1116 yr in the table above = 0.81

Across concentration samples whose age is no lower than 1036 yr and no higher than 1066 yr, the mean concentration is 1.25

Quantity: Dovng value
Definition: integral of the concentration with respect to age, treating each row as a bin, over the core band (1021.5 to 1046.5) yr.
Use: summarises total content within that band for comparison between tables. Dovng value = 29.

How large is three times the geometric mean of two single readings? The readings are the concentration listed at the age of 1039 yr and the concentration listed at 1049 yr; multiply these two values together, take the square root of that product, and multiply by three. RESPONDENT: 3.8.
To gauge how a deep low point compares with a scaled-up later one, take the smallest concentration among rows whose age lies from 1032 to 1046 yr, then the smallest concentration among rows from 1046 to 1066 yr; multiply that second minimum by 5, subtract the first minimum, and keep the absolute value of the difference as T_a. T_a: 5.0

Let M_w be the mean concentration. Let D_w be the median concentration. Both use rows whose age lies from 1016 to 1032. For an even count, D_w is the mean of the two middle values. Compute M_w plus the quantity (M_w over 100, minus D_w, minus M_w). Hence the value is -1.08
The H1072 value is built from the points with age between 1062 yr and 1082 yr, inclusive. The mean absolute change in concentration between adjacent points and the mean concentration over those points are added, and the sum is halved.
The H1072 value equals 0.621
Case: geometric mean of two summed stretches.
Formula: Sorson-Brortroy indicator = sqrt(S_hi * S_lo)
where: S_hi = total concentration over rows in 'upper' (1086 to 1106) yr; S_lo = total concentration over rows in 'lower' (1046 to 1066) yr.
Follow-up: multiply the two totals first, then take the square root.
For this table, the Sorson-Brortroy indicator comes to 4.3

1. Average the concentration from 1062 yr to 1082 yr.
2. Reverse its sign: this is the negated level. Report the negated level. -1.20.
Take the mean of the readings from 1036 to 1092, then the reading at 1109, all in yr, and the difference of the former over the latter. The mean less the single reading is 0.5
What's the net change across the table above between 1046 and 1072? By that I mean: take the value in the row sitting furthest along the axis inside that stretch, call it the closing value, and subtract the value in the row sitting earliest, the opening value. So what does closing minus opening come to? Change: -0.08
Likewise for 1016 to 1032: 0.16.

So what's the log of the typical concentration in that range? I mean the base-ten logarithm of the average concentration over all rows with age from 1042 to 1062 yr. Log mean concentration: 0.10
